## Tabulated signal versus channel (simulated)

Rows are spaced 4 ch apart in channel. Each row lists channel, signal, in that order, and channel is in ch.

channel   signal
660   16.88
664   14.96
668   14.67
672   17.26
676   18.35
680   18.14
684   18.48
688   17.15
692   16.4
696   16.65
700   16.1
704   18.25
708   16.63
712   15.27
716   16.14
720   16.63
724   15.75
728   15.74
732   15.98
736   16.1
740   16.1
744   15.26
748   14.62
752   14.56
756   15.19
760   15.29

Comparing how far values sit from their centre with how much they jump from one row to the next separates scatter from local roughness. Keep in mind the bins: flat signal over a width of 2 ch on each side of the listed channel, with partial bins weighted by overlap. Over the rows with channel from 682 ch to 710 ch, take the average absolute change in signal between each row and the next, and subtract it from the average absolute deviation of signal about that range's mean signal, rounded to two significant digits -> -0.37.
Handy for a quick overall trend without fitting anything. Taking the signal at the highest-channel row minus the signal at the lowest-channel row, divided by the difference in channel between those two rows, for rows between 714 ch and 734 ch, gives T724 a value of -0.01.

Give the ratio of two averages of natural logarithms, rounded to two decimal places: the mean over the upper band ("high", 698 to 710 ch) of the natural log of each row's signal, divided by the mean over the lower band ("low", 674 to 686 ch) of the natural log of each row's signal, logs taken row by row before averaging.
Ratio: 0.97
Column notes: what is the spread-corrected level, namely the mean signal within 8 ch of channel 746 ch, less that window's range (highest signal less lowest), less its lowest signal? -1.0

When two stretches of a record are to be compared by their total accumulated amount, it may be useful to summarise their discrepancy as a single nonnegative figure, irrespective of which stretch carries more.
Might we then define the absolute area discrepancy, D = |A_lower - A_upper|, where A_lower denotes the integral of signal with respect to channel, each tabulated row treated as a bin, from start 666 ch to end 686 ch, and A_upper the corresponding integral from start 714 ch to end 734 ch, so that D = 27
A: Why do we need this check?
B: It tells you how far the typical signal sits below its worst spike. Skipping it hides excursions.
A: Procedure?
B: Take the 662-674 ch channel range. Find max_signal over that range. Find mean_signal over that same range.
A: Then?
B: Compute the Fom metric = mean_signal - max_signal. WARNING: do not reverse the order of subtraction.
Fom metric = -1.6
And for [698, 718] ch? -1.8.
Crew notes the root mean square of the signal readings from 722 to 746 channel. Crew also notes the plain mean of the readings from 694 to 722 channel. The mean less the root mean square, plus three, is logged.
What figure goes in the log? 3.7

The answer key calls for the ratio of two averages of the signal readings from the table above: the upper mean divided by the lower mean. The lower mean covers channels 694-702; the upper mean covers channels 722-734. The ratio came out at 0.97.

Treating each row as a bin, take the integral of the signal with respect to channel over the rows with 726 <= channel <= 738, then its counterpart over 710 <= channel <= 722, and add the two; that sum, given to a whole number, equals 383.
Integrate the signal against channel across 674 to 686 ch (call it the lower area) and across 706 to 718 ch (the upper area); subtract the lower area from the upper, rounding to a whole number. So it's -28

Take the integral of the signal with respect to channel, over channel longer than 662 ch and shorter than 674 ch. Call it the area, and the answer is 188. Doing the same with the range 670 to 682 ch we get 215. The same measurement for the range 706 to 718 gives 192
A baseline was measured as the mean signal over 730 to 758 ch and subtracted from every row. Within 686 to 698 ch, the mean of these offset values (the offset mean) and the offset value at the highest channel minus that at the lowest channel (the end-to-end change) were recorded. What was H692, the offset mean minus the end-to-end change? 1.8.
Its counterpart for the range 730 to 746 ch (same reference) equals 1.2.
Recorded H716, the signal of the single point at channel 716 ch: 16.14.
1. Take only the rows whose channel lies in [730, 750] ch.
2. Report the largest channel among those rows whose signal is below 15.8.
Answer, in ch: 748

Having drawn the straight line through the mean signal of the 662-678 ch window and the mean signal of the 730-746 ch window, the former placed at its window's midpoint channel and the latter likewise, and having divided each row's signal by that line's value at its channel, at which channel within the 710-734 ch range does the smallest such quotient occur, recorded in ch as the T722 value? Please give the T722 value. 712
